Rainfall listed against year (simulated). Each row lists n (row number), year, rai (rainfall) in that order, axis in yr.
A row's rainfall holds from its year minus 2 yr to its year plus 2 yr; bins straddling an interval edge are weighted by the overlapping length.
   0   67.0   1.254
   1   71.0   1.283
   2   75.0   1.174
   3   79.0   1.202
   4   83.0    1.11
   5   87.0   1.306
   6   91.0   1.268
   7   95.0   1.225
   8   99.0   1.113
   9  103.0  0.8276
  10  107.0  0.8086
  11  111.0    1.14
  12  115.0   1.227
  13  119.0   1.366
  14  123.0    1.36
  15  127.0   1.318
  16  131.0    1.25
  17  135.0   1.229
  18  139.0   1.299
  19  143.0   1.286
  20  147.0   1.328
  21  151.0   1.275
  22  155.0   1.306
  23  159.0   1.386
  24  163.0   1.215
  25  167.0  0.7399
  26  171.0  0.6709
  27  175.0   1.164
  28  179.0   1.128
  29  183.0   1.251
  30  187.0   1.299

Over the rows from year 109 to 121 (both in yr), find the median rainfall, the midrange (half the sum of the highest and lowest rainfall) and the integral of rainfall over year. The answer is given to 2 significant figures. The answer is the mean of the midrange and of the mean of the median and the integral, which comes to 4.7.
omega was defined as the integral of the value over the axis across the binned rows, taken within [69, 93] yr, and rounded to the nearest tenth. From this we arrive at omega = 29.4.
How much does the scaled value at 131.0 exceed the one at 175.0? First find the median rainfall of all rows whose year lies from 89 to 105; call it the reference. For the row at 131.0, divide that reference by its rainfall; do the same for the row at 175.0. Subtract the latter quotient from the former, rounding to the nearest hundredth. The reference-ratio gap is -0.07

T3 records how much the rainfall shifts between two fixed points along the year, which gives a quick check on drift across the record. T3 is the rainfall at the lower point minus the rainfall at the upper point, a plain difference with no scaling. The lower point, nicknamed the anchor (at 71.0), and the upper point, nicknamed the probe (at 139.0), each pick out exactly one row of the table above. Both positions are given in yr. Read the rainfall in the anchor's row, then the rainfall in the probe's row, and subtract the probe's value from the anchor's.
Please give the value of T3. -0.016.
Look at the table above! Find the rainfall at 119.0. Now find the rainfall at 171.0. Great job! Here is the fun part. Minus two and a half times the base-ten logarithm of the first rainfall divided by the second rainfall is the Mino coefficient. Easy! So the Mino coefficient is -0.77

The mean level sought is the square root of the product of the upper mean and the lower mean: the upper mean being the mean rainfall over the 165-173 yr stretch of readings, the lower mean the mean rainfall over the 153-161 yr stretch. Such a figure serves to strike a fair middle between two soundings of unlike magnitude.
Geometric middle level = 0.97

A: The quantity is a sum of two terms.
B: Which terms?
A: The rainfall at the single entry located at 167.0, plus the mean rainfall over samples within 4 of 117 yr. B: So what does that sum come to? 2.04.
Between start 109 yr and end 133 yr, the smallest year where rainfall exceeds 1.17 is 115.0 yr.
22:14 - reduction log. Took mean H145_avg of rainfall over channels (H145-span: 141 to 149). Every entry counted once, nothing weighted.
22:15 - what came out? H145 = 1.31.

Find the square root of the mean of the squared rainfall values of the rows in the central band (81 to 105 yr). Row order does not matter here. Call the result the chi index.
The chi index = 1.15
